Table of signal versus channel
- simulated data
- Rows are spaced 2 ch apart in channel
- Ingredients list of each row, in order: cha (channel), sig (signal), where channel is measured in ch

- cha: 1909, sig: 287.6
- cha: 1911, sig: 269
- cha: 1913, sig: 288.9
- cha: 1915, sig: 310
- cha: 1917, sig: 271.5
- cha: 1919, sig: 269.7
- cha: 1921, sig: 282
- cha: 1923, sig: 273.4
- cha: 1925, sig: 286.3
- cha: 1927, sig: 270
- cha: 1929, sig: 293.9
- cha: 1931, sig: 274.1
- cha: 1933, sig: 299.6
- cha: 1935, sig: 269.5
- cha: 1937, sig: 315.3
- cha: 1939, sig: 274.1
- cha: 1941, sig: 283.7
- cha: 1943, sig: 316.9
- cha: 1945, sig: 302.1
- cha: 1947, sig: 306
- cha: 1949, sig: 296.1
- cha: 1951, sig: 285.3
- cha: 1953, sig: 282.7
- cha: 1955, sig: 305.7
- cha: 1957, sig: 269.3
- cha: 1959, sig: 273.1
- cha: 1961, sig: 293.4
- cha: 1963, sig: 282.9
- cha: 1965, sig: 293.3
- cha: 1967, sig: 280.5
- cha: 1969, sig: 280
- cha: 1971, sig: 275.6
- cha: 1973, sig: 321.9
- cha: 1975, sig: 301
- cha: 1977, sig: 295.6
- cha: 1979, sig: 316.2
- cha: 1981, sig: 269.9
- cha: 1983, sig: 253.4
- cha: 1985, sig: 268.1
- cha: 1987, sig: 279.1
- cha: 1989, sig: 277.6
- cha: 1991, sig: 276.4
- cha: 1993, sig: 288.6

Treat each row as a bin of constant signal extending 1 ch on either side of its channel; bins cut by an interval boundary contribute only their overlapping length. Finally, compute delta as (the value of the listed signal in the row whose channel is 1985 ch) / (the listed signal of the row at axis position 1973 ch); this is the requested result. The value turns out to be 0.83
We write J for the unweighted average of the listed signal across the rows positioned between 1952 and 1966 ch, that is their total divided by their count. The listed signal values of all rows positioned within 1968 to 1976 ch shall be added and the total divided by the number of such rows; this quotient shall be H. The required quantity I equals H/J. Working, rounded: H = 295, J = 286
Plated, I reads 1.03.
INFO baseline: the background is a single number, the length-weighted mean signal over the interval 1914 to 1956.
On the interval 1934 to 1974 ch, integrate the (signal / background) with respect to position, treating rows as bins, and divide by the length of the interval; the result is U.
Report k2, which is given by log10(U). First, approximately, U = 1.00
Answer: 0.002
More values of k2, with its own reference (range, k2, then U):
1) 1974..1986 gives -0.007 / 0.98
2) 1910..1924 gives -0.013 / 0.97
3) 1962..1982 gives 0.004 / 1.01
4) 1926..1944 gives -0.001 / 1.00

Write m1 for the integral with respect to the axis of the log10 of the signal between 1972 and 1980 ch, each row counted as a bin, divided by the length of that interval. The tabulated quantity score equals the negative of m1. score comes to -2.49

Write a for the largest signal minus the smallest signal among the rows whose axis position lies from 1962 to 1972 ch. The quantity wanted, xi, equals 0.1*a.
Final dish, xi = 1.8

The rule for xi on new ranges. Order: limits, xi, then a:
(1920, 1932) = 2.4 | 24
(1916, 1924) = 1.2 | 12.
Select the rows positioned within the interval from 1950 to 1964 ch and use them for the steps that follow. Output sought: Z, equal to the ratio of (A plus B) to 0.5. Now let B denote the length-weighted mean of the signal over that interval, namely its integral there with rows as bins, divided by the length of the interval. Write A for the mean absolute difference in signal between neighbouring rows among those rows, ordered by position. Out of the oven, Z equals 601.5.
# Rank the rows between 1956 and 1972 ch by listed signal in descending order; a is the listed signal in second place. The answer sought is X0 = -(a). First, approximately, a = 293.3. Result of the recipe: -293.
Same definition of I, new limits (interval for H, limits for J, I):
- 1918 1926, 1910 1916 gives 0.96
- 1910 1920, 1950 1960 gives 1.00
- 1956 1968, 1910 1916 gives 0.98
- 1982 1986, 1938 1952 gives 0.88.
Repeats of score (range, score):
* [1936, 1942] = -2.46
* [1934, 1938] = -2.46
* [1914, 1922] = -2.45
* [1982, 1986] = -2.42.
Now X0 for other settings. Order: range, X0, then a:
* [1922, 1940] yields -300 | 299.6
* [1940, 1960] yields -306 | 306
